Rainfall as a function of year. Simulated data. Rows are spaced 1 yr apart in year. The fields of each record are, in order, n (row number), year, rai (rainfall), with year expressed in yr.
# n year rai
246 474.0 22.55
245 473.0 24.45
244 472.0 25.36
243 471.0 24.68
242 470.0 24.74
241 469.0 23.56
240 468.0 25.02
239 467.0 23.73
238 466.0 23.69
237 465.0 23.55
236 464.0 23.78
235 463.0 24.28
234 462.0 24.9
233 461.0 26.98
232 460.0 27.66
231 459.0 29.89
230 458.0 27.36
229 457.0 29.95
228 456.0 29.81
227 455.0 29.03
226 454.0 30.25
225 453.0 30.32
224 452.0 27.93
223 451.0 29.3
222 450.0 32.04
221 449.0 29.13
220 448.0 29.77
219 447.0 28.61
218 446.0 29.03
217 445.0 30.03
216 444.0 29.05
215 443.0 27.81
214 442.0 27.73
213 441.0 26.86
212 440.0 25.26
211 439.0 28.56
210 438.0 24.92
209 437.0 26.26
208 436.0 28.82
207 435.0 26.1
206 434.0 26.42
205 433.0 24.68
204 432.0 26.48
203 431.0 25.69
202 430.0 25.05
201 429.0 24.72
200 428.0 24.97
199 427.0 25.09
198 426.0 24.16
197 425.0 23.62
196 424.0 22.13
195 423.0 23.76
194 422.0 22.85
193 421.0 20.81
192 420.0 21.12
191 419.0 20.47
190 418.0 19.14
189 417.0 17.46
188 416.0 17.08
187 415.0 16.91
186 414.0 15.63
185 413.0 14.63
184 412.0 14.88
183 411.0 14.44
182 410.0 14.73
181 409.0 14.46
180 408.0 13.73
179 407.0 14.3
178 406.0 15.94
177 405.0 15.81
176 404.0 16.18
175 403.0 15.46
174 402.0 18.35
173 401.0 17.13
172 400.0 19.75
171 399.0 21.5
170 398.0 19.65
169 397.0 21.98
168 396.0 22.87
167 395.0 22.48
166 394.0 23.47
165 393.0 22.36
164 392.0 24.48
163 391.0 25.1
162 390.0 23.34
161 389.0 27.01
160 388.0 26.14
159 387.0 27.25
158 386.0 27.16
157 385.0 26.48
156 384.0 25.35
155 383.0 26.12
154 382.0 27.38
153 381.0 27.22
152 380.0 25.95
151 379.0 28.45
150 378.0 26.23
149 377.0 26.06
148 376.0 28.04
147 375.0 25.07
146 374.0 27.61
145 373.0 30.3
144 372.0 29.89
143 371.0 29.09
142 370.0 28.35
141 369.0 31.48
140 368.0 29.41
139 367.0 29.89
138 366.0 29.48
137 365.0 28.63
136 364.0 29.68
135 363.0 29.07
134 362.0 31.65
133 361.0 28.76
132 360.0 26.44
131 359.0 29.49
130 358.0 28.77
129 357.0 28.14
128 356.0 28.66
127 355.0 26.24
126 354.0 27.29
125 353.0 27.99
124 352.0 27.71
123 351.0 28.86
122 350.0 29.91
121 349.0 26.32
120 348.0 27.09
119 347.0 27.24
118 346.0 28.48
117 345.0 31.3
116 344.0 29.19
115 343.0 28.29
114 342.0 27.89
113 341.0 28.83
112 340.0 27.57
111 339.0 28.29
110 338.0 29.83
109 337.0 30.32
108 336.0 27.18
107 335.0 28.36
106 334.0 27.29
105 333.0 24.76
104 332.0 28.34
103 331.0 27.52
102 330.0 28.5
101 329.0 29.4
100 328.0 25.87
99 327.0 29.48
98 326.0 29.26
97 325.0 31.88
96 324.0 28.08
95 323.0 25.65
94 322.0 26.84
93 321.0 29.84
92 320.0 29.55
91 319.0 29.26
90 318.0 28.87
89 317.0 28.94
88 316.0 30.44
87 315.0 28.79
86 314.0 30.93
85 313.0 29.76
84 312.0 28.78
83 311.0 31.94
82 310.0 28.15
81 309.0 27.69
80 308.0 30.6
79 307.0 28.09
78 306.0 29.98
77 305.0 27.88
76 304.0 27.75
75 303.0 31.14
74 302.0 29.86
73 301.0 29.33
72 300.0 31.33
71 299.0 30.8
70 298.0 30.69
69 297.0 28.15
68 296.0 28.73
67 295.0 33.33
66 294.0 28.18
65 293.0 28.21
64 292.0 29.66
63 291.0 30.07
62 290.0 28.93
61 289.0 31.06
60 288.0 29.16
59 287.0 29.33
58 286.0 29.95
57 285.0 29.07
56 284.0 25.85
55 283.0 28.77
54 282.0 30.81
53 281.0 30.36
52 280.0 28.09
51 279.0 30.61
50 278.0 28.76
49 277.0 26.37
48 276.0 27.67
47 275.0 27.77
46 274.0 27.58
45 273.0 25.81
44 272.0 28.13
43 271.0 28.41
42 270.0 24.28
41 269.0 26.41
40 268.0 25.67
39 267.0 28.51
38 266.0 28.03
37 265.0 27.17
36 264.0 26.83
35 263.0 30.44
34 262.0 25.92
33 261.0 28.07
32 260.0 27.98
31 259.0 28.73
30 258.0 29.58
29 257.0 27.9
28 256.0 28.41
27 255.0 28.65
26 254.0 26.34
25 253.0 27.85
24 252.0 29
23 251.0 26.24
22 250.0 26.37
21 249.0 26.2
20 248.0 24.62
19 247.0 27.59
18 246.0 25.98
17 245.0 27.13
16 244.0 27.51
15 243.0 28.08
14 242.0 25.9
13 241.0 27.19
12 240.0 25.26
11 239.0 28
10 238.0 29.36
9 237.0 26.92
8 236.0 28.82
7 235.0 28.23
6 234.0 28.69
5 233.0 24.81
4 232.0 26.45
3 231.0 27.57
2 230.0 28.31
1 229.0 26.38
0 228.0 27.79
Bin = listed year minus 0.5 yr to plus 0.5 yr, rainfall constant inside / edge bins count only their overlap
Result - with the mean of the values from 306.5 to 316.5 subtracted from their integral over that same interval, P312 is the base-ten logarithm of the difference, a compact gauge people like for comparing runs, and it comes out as 2.42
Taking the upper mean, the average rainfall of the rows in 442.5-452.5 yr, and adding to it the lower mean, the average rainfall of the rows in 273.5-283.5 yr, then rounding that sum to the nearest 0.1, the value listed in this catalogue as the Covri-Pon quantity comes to 57.9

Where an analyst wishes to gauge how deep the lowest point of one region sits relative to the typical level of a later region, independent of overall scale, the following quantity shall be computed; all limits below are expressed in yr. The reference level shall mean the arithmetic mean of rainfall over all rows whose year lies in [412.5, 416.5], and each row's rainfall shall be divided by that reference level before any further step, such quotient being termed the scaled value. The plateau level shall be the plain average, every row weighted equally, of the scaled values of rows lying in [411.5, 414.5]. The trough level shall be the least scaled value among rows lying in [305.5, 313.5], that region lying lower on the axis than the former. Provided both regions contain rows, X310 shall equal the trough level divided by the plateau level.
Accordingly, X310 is 1.8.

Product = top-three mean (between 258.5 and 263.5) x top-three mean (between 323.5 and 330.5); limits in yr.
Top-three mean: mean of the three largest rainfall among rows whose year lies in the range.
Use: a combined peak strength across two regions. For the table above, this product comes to 880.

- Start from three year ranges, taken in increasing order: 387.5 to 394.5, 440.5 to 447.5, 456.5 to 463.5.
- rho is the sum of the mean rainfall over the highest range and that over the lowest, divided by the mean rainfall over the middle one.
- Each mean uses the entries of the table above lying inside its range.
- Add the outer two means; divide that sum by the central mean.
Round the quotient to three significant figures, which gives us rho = 1.82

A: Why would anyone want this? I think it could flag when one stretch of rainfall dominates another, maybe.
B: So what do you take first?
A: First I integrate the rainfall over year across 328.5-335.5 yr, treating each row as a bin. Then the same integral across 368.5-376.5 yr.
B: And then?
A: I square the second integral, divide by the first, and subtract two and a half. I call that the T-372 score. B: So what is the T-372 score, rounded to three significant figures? 270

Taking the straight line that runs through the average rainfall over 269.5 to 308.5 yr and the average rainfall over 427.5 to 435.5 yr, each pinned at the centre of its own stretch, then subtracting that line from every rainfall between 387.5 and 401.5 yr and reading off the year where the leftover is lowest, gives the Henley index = 401.0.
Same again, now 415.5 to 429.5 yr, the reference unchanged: 416.0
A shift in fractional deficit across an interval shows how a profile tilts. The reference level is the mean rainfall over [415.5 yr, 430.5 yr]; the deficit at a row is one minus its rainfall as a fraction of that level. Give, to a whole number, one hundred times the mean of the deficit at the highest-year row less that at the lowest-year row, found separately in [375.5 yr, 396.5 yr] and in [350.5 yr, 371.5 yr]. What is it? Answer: 11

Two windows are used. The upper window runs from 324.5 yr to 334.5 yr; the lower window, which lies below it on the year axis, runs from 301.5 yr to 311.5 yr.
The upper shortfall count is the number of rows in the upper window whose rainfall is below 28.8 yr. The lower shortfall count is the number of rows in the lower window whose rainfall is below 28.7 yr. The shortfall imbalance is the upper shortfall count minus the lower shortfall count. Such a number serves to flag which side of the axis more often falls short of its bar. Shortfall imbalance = 1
